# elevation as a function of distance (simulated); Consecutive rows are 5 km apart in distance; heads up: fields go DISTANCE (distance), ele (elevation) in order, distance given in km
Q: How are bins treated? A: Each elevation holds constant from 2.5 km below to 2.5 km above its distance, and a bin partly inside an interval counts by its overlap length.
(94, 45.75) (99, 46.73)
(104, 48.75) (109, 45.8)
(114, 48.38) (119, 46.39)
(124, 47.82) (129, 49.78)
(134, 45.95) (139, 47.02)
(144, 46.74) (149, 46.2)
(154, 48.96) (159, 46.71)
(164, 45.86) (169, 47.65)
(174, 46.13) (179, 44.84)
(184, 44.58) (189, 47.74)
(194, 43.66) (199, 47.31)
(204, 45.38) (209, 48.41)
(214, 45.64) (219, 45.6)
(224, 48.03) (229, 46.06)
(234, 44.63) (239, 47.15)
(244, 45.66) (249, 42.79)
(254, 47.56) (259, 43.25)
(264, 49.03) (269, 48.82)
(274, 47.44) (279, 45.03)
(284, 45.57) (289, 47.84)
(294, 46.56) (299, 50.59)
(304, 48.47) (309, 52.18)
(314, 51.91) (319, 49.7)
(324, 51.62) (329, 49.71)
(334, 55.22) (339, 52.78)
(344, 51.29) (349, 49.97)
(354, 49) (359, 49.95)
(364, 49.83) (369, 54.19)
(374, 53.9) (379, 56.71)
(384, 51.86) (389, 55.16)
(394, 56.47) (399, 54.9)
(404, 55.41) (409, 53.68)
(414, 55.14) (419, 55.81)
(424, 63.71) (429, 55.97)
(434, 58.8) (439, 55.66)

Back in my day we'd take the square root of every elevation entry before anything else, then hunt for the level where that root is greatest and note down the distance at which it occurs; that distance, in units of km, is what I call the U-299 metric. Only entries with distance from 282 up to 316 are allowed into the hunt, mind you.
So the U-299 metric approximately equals 309 km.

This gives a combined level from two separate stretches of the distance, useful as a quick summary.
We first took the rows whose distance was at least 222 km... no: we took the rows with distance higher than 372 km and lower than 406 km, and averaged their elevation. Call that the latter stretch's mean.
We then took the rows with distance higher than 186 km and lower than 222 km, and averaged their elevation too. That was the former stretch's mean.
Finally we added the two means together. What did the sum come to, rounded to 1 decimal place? 101.2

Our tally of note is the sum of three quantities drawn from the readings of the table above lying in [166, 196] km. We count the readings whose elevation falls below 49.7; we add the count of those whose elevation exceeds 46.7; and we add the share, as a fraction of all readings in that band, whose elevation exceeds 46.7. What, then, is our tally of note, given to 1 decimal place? 8.3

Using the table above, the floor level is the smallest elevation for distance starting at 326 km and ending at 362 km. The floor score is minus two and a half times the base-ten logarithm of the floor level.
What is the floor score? -4.23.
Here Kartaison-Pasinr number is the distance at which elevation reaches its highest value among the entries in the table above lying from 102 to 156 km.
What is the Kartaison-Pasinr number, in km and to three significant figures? 129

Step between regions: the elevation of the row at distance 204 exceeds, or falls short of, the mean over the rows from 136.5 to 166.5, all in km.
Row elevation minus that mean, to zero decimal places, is -2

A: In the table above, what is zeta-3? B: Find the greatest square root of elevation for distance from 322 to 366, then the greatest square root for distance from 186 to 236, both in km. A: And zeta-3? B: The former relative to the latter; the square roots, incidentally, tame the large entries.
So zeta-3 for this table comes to 1.07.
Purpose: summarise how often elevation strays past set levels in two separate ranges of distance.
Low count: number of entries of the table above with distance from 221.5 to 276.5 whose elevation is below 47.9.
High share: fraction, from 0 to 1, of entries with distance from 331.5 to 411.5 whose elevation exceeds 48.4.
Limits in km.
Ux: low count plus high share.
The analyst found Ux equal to 9.0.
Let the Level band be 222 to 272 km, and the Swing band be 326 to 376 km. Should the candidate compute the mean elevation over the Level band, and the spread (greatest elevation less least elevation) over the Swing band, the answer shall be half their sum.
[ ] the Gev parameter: 26.3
